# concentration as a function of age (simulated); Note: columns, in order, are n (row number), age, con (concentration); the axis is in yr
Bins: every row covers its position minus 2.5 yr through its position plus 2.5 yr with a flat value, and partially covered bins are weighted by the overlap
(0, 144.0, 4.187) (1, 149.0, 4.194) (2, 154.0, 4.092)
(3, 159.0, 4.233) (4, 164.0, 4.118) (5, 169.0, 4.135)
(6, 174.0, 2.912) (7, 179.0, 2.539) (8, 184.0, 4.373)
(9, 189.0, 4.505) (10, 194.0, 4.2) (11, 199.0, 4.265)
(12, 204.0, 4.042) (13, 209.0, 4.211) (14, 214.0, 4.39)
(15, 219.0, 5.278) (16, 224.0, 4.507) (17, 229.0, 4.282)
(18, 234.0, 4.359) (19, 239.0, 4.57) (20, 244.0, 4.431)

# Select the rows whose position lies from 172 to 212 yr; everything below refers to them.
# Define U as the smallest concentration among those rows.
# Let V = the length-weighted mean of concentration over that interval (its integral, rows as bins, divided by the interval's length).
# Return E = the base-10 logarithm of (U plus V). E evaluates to 0.81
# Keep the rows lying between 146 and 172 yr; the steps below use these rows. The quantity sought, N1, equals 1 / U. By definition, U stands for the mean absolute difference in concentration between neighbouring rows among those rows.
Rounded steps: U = 0.09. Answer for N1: 10.7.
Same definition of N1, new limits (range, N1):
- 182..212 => 5.6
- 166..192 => 1.1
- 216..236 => 2.8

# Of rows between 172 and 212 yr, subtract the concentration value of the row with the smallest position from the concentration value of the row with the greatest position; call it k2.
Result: 1.30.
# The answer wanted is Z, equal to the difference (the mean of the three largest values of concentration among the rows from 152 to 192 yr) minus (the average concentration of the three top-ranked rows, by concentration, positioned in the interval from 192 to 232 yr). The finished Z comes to -0.35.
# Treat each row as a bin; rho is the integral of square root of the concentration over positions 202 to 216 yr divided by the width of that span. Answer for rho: 2.05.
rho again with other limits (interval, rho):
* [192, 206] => 2.04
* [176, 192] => 1.93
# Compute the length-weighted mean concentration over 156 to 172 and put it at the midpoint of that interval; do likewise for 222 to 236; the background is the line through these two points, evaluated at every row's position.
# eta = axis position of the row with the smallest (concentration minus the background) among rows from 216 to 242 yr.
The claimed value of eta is 229.0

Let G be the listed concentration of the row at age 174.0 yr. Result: 2.912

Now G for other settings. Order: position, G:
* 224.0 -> 4.507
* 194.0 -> 4.2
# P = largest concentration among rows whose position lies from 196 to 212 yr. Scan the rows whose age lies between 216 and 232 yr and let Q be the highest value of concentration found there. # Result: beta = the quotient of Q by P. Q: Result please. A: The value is 1.2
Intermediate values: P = 4.265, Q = 5.278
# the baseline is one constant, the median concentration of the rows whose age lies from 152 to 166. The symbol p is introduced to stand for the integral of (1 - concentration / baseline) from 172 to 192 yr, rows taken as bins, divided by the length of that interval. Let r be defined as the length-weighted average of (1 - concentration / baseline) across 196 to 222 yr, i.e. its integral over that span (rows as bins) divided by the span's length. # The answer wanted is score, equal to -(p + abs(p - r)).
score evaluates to -0.32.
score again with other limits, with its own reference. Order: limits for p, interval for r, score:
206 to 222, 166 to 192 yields -0.10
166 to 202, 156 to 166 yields -0.14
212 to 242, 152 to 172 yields 0.00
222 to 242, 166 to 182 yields -0.21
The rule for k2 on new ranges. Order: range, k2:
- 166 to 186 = 0.24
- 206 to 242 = 0.36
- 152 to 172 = 0.04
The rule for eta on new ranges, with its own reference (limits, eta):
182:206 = 204.0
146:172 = 169.0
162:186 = 179.0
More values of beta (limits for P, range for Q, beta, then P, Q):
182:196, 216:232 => 1.2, 4.505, 5.278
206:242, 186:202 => 0.9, 5.278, 4.505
